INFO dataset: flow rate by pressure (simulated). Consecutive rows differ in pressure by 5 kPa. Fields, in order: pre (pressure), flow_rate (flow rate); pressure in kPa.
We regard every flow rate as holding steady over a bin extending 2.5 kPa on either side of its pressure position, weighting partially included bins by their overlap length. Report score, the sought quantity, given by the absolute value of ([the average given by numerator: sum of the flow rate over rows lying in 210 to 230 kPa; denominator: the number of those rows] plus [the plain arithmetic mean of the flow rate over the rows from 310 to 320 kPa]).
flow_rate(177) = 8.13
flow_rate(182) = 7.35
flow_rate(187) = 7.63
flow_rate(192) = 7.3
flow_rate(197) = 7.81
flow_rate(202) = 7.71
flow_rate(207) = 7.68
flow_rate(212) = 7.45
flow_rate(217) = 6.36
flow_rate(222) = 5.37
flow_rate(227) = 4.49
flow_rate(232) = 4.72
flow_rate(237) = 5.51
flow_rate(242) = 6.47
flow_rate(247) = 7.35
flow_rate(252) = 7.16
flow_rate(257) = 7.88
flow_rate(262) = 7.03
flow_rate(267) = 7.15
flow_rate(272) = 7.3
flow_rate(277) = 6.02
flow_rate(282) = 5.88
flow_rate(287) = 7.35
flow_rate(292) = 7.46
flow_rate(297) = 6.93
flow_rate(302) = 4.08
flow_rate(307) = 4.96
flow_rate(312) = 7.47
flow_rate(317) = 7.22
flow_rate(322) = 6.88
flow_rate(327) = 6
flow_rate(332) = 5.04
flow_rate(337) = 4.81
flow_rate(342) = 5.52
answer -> 13.3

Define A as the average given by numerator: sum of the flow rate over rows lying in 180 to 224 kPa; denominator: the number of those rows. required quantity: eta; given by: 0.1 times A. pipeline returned 0.72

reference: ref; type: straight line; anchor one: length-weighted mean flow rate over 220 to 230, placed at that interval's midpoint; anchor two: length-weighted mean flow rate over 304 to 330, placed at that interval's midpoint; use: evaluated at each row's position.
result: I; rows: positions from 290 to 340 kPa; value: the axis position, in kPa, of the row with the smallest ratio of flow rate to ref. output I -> 302 kPa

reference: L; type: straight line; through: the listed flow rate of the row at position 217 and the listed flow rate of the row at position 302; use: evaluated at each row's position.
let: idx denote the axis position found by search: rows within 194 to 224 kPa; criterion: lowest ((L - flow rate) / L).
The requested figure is 207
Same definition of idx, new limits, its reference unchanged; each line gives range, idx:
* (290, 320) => 317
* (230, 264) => 257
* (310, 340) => 317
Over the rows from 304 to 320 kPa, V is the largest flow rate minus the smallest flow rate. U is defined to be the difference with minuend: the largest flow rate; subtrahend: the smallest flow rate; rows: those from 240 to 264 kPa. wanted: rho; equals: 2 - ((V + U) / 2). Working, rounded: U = 1.41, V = 2.5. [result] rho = 0.04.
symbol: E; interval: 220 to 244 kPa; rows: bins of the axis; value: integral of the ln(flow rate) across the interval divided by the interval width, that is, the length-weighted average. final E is 1.66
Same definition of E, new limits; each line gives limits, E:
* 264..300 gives 1.92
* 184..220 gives 2.00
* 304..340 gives 1.78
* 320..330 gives 1.84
